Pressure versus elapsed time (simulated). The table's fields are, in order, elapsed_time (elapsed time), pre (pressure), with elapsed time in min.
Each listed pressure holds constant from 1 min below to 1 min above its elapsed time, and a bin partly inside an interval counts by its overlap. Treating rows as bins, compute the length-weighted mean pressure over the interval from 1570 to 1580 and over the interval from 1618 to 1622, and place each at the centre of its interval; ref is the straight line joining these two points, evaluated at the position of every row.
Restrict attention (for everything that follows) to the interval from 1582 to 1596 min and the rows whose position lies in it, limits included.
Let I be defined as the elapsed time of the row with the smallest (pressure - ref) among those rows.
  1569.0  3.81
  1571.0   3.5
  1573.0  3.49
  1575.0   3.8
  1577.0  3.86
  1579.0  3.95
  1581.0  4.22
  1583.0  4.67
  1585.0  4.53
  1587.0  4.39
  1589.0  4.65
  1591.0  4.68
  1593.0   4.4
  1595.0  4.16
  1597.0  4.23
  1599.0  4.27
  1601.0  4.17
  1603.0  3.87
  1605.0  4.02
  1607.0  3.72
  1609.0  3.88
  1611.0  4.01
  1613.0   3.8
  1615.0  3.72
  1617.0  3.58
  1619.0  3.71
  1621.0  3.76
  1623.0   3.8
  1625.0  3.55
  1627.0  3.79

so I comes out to 1595.0 min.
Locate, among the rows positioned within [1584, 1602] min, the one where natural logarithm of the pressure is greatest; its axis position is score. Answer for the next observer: 1591.0 min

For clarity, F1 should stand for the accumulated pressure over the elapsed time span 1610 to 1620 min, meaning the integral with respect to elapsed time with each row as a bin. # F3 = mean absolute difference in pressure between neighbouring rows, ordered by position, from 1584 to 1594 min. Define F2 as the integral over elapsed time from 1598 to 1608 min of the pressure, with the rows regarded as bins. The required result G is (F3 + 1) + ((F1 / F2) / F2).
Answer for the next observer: 1.20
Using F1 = 37.6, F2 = 40.1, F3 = 0.18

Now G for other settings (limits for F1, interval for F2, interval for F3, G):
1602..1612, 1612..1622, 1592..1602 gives 1.14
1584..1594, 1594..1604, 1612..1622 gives 1.13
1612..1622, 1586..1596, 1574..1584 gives 1.24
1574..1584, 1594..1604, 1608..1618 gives 1.16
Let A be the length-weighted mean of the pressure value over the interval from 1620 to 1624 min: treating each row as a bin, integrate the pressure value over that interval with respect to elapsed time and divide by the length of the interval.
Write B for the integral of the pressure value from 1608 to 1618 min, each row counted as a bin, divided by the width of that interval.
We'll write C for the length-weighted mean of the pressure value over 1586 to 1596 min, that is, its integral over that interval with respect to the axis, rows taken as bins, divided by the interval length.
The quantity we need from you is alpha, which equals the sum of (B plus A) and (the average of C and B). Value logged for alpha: 11.7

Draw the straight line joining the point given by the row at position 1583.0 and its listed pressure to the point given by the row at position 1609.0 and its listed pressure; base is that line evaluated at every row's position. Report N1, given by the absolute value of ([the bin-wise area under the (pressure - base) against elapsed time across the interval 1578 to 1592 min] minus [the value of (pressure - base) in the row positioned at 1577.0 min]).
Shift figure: 1.4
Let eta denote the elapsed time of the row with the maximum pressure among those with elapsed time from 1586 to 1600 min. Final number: 1591.0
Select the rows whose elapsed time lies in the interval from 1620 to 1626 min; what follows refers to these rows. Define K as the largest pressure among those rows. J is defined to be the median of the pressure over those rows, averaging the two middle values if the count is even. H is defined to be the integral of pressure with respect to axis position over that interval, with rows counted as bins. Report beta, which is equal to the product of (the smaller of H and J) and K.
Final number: 14.3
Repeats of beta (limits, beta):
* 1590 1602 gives 19.9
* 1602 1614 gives 15.6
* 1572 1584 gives 18.2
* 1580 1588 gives 20.8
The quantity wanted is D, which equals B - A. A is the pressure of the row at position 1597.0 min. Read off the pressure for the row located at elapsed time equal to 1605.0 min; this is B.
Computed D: -0.2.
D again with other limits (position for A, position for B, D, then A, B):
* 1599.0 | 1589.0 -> 0.4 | 4.27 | 4.65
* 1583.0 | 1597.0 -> -0.4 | 4.67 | 4.23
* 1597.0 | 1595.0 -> -0.1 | 4.23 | 4.16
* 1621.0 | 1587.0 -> 0.6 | 3.76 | 4.39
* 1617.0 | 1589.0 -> 1.1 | 3.58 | 4.65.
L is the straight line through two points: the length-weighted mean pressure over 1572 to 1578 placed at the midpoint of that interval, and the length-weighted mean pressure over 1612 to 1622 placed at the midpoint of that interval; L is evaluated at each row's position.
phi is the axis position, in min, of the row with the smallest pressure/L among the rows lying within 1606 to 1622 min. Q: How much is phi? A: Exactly 1617.0 min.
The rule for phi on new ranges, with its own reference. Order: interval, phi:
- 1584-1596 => 1595.0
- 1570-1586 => 1573.0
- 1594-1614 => 1607.0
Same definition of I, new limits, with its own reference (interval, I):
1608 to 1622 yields 1617.0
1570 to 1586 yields 1573.0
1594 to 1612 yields 1607.0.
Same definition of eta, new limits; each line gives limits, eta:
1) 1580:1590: 1583.0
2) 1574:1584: 1583.0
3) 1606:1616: 1611.0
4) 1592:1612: 1593.0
